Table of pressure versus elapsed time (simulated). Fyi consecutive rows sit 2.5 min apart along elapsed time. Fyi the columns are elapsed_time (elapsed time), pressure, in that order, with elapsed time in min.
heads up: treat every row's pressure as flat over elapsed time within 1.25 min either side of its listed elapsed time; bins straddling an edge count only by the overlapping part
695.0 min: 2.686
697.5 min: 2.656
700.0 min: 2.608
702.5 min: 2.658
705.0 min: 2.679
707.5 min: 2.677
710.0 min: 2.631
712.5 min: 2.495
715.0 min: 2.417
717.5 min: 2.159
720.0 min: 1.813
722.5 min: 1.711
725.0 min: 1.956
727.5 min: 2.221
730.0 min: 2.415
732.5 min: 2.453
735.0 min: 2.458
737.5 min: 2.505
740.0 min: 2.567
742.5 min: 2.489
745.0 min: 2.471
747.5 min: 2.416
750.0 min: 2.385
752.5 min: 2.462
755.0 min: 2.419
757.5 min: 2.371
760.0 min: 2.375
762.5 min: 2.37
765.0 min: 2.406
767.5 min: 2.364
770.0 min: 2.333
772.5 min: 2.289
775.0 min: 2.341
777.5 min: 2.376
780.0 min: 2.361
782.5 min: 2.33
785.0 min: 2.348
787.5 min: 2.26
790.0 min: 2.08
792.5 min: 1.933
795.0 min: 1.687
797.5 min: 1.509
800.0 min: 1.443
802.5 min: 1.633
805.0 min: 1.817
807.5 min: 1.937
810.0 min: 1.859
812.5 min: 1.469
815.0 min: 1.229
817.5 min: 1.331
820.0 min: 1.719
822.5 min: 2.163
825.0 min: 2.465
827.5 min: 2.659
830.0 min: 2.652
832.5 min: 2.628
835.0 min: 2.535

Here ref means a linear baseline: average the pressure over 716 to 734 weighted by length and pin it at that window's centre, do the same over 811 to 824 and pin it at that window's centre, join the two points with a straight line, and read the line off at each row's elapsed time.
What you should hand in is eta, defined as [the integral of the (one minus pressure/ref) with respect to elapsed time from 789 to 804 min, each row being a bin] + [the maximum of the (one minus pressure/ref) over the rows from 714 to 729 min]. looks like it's 0.3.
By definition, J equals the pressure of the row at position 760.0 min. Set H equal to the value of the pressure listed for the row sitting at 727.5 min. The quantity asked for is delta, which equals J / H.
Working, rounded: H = 2.221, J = 2.375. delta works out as 1.07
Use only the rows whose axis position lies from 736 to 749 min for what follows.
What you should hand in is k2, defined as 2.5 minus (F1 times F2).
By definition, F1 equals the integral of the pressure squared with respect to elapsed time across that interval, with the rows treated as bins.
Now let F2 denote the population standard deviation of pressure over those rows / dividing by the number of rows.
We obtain -1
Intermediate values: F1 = 80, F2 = 0.05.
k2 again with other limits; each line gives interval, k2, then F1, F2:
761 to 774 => 0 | 72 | 0.04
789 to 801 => -6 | 37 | 0.24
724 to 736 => -10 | 64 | 0.19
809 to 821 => -4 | 28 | 0.24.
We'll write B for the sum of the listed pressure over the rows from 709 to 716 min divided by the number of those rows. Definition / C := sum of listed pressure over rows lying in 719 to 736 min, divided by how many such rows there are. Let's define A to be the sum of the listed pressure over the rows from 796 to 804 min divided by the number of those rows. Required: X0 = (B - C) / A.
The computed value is 0.24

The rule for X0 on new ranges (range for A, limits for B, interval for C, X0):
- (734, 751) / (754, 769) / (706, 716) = -0.07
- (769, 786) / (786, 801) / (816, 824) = 0.03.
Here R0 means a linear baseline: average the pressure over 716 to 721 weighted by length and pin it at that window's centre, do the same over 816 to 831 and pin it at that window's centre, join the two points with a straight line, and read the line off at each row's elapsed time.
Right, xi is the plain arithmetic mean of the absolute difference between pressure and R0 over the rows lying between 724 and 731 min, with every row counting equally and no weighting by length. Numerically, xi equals 0.22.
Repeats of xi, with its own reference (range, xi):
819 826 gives 0.25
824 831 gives 0.45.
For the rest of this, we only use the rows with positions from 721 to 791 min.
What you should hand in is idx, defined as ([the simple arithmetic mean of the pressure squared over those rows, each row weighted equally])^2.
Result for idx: 30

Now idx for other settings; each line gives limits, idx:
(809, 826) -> 10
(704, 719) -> 40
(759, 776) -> 31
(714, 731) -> 20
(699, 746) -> 33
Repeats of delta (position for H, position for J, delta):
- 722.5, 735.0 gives 1.44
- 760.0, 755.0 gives 1.02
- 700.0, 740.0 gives 0.98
